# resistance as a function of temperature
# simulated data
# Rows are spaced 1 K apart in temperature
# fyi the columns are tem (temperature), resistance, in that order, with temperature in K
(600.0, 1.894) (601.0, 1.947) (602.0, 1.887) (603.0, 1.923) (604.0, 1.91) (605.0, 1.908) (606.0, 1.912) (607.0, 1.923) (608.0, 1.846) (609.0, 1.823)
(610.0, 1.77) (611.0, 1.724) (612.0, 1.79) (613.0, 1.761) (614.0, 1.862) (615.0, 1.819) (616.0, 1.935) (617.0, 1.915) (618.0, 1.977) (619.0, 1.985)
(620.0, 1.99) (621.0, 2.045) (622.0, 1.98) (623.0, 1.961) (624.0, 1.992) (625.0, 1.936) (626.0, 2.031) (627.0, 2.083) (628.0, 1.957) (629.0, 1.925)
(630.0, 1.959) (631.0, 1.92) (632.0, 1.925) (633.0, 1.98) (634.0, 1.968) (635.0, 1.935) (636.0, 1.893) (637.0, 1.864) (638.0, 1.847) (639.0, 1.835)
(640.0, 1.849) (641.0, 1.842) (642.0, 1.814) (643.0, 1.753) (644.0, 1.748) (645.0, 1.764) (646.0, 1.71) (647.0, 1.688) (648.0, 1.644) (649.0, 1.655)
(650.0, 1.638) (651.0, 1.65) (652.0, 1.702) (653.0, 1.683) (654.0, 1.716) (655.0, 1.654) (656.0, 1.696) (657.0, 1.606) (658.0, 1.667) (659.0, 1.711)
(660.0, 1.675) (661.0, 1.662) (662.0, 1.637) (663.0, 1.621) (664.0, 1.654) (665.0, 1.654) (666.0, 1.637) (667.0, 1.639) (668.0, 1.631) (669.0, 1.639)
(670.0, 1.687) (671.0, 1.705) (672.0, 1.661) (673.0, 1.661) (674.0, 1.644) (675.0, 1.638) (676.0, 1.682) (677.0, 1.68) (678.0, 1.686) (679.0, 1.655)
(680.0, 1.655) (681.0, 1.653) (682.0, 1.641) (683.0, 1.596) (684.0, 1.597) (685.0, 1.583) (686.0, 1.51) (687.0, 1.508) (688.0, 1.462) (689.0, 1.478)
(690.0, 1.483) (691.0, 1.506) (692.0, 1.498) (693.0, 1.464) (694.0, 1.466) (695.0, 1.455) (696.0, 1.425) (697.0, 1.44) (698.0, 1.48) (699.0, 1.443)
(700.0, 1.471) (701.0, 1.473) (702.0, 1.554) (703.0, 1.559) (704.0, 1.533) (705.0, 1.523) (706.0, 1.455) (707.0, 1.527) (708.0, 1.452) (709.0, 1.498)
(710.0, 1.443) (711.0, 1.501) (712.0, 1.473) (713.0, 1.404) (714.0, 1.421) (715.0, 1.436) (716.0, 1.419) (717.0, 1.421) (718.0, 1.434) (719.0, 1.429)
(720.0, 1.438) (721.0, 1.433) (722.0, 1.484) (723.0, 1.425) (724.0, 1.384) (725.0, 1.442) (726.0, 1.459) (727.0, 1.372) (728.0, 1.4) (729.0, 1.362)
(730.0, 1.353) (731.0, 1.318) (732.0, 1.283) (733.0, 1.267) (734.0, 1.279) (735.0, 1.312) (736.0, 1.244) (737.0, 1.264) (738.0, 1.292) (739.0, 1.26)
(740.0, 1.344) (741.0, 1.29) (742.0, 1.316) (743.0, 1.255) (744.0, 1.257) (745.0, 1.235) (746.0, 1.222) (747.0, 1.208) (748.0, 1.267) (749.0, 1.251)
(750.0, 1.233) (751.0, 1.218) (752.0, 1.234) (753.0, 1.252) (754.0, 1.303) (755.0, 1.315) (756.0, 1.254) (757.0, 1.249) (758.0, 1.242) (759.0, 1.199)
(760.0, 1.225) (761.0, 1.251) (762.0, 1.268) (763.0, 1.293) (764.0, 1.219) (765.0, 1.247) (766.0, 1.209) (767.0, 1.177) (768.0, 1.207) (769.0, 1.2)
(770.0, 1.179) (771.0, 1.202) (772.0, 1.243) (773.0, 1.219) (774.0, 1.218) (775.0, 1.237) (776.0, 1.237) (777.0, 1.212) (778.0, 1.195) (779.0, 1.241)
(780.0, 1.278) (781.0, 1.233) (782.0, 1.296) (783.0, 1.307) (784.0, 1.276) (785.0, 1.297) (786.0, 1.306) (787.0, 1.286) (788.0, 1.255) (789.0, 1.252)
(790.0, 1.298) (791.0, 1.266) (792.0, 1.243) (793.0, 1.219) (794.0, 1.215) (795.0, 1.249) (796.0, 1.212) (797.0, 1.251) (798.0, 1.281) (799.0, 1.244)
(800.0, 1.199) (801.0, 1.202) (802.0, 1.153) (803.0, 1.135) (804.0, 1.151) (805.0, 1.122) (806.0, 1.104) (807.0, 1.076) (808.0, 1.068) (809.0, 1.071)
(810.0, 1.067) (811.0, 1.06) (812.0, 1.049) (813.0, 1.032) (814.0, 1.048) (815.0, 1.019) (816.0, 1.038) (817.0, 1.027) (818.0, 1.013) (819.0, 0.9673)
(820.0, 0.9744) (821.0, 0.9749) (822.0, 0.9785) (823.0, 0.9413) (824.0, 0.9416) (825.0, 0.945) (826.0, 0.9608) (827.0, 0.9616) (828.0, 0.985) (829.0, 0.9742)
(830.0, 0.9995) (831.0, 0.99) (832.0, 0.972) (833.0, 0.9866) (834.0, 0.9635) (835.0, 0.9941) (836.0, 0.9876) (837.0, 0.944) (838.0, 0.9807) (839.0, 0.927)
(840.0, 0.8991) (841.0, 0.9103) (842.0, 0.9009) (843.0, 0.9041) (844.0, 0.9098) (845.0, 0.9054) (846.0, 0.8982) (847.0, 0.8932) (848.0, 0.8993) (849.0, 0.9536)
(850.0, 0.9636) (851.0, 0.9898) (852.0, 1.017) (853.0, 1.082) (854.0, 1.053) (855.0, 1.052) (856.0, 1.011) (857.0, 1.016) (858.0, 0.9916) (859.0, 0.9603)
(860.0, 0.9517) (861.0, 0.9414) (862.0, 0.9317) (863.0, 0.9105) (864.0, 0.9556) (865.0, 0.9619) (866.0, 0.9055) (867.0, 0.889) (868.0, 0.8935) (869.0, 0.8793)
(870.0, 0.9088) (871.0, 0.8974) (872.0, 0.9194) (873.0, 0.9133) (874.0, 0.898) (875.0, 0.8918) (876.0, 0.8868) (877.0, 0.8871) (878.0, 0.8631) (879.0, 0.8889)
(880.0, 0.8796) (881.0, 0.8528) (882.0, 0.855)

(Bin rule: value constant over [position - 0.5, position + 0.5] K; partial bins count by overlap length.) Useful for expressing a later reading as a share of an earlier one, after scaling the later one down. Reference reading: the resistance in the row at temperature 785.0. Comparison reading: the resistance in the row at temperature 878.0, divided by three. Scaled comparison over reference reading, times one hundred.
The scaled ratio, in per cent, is 22.2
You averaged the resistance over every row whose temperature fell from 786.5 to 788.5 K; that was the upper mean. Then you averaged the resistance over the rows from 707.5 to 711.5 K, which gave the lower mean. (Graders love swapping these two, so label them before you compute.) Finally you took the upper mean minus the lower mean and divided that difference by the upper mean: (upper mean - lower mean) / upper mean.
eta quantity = -0.16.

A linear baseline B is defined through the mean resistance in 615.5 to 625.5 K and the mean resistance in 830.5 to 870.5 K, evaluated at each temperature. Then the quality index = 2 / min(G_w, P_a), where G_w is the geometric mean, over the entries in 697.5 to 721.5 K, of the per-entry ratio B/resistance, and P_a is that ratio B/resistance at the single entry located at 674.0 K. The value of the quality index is 1.90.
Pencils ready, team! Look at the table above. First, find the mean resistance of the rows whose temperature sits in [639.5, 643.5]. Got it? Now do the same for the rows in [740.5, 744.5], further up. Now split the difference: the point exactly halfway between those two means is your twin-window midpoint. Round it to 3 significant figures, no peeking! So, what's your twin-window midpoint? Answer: 1.55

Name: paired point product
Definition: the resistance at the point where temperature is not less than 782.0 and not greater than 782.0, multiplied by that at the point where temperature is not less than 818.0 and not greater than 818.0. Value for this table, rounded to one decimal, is 1.3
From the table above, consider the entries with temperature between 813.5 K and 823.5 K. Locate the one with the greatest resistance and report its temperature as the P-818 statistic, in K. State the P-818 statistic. 814.0 K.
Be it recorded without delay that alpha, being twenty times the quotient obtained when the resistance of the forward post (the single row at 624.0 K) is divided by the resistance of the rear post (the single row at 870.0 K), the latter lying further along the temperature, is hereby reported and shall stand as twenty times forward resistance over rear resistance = 44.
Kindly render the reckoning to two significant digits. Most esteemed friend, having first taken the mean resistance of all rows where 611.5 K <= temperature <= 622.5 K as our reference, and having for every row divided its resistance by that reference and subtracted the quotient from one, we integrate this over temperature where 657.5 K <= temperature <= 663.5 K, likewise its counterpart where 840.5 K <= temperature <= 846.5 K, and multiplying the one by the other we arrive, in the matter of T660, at 2.5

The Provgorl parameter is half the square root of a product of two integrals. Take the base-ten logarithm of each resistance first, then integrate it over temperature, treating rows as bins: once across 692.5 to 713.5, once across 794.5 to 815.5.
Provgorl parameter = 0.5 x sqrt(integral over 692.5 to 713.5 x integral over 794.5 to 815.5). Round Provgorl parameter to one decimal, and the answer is 1.0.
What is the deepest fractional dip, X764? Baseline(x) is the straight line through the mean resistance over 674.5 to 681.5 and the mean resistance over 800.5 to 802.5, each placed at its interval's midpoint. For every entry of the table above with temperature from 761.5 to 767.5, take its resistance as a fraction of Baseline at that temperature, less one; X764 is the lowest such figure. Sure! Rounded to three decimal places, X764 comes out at -0.104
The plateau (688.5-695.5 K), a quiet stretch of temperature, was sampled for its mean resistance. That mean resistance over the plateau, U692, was 1.5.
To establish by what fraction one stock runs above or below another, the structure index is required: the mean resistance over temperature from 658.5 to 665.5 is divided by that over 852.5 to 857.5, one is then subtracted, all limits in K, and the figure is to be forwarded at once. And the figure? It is 0.59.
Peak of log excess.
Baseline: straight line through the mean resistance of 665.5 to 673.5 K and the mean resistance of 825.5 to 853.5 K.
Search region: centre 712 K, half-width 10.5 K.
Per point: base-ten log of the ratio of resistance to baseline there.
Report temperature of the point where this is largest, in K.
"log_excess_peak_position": 722.0 K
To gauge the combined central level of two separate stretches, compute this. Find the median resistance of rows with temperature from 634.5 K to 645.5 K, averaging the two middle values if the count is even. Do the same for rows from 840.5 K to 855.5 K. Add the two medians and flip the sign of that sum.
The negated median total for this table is -2.75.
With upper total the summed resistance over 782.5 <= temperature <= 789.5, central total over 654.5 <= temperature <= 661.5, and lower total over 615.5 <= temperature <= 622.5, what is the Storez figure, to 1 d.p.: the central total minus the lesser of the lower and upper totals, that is 2.7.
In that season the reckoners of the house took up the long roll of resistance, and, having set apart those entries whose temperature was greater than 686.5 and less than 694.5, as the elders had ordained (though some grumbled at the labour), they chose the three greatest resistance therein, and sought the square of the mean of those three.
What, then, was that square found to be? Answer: 2.3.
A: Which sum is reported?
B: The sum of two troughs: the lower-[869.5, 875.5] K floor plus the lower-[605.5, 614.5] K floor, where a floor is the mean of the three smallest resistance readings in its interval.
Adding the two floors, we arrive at 2.65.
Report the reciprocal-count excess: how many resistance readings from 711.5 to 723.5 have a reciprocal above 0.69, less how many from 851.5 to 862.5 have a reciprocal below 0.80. 10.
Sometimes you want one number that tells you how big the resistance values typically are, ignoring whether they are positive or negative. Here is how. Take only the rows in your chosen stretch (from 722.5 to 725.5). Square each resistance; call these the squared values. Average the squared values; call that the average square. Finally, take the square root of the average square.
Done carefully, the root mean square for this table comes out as 1.42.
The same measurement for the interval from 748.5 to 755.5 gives 1.26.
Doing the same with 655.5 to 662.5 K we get 1.67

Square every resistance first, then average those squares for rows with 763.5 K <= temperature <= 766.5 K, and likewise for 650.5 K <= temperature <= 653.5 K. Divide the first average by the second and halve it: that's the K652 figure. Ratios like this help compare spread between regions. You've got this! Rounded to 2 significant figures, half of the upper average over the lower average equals 0.27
